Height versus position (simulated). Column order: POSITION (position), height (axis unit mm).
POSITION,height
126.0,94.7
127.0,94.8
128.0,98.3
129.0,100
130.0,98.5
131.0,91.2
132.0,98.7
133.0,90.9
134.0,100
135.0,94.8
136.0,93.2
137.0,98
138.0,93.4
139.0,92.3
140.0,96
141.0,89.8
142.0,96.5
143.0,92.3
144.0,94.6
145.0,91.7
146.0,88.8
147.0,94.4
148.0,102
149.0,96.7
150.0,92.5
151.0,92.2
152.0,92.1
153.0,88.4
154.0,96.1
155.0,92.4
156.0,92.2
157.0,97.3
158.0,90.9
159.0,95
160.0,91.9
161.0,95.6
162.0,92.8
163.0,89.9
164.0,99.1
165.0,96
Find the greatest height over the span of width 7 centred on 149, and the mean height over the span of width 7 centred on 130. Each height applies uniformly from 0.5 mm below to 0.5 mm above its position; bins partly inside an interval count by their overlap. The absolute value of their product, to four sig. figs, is 9798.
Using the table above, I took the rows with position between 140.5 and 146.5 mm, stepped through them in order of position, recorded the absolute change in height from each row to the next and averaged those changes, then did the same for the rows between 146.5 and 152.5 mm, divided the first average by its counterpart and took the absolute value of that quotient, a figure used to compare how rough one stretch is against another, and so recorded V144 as 1.1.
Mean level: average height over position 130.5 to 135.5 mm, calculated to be 95.1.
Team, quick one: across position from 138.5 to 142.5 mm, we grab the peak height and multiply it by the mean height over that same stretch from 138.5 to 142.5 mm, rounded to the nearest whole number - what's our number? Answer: 9037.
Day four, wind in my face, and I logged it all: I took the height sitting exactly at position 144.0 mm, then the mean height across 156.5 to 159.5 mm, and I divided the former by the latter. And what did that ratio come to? 1.00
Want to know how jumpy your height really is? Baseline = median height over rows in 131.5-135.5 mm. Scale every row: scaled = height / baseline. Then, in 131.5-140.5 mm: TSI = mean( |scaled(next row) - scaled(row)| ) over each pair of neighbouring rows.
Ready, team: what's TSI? 0.049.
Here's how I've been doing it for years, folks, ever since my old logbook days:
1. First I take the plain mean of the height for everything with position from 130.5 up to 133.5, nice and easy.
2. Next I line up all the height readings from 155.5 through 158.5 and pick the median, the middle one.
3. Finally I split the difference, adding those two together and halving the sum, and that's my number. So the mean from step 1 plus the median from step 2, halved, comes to 92.9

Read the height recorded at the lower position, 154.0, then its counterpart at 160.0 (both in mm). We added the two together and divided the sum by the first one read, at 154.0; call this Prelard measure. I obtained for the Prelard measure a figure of 1.96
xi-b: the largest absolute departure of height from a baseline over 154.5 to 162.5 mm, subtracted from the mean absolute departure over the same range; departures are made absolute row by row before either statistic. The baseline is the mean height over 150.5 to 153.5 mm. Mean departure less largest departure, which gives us -3.8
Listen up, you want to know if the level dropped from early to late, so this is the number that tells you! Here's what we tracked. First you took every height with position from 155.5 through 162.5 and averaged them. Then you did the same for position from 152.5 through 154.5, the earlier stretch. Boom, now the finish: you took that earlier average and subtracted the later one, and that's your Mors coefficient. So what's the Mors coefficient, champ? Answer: -1.4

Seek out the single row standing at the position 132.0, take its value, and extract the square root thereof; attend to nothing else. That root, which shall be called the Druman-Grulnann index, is 9.93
